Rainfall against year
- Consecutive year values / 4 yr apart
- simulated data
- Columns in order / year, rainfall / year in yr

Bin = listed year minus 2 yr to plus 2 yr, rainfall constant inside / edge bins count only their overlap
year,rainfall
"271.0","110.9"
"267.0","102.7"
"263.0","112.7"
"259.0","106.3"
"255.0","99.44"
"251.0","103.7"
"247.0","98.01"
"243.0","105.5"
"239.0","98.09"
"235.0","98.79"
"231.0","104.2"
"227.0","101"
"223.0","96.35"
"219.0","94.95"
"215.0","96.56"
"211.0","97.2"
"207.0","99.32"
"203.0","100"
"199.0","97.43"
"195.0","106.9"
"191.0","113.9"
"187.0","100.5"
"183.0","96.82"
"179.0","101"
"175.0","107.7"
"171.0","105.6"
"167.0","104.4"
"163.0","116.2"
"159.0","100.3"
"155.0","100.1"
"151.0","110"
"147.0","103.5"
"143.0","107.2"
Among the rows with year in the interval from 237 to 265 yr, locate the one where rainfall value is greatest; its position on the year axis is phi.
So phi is 263.0 yr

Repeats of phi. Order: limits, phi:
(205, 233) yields 231.0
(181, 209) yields 191.0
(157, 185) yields 163.0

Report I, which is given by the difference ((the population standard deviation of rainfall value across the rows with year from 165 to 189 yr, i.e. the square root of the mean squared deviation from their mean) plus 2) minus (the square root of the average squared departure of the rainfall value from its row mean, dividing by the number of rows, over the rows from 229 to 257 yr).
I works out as 3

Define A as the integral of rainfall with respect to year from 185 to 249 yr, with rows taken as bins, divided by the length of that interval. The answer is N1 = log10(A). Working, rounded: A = 101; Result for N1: 2.00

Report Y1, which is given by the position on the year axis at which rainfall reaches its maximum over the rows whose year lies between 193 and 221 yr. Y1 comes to 195.0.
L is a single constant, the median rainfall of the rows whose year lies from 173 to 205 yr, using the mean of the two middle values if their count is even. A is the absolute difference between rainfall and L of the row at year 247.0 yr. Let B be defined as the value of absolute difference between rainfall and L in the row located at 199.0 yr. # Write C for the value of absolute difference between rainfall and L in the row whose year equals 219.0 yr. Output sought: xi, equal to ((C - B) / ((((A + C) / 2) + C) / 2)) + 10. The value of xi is 10.5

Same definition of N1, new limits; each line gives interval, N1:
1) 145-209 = 2.02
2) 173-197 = 2.02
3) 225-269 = 2.01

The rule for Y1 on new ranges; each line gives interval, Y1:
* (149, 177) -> 163.0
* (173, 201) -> 191.0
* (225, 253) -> 243.0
